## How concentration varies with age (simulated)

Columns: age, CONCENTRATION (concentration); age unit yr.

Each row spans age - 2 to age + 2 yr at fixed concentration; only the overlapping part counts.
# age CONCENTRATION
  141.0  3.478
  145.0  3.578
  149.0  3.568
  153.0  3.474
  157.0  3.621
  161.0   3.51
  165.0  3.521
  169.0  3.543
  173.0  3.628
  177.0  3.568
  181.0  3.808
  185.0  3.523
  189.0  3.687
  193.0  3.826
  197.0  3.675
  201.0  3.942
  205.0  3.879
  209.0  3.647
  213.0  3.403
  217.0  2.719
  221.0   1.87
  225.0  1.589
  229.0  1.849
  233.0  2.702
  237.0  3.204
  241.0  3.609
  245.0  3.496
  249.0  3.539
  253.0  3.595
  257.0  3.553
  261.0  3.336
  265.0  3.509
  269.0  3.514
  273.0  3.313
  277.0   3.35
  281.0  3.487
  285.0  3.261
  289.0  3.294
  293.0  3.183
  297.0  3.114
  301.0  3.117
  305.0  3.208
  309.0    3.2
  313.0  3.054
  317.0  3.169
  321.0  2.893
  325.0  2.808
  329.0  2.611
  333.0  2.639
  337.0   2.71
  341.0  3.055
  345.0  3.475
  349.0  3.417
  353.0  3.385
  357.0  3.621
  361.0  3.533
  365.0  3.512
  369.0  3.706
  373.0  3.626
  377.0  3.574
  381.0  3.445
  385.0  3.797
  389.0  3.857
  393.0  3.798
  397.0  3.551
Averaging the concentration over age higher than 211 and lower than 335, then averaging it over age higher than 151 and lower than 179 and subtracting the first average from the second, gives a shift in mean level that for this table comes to 0.5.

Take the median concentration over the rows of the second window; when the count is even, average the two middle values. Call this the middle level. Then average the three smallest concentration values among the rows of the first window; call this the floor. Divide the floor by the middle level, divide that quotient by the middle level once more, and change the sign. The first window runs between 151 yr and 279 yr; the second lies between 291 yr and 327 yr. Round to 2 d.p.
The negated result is -0.18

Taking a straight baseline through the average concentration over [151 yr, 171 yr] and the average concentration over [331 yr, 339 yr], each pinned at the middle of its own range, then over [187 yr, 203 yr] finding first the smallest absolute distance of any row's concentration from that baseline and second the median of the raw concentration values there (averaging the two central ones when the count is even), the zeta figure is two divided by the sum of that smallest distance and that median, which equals 0.49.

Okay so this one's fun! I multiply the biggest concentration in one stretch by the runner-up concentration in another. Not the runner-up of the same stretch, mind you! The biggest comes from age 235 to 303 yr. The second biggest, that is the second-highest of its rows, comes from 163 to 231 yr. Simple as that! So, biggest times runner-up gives 14.0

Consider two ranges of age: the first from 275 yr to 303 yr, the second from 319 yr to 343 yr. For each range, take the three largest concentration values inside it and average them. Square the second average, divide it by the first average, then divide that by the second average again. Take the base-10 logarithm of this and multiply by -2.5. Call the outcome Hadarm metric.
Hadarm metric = 0.16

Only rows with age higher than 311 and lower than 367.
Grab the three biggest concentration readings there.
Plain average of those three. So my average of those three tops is 3.6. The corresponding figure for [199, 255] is 3.8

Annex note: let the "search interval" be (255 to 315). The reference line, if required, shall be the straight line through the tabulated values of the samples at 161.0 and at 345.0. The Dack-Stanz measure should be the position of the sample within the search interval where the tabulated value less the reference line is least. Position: 313.0 yr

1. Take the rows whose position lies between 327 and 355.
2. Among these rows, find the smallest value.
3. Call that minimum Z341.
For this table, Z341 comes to 2.611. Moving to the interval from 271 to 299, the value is 3.114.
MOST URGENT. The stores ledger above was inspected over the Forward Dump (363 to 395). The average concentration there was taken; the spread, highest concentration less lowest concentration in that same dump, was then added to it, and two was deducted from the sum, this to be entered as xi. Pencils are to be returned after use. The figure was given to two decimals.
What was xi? 2.08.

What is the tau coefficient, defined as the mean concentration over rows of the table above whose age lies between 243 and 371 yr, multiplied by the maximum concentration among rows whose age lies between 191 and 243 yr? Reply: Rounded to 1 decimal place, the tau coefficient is 12.9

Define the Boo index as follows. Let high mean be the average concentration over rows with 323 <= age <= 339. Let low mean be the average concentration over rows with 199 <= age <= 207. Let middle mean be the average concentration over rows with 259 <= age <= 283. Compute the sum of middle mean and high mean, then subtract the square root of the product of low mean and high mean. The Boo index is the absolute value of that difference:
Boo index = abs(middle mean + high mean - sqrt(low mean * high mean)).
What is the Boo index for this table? 2.9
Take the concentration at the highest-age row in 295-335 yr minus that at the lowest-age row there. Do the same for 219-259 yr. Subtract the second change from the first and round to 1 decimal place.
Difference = -2.2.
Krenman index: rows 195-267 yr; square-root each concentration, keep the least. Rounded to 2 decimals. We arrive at 1.26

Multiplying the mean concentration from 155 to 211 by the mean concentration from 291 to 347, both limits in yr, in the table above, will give 11.1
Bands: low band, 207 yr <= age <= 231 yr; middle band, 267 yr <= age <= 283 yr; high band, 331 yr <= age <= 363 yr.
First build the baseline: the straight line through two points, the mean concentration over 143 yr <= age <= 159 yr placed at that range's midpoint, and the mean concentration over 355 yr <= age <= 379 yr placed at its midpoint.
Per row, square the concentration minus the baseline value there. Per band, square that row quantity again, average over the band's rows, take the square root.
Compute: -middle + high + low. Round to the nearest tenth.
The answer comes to 2.7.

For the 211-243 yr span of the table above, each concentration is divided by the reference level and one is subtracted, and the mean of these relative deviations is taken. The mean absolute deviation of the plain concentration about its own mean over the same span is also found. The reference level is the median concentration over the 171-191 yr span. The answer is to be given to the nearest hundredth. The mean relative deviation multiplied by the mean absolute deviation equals -0.18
